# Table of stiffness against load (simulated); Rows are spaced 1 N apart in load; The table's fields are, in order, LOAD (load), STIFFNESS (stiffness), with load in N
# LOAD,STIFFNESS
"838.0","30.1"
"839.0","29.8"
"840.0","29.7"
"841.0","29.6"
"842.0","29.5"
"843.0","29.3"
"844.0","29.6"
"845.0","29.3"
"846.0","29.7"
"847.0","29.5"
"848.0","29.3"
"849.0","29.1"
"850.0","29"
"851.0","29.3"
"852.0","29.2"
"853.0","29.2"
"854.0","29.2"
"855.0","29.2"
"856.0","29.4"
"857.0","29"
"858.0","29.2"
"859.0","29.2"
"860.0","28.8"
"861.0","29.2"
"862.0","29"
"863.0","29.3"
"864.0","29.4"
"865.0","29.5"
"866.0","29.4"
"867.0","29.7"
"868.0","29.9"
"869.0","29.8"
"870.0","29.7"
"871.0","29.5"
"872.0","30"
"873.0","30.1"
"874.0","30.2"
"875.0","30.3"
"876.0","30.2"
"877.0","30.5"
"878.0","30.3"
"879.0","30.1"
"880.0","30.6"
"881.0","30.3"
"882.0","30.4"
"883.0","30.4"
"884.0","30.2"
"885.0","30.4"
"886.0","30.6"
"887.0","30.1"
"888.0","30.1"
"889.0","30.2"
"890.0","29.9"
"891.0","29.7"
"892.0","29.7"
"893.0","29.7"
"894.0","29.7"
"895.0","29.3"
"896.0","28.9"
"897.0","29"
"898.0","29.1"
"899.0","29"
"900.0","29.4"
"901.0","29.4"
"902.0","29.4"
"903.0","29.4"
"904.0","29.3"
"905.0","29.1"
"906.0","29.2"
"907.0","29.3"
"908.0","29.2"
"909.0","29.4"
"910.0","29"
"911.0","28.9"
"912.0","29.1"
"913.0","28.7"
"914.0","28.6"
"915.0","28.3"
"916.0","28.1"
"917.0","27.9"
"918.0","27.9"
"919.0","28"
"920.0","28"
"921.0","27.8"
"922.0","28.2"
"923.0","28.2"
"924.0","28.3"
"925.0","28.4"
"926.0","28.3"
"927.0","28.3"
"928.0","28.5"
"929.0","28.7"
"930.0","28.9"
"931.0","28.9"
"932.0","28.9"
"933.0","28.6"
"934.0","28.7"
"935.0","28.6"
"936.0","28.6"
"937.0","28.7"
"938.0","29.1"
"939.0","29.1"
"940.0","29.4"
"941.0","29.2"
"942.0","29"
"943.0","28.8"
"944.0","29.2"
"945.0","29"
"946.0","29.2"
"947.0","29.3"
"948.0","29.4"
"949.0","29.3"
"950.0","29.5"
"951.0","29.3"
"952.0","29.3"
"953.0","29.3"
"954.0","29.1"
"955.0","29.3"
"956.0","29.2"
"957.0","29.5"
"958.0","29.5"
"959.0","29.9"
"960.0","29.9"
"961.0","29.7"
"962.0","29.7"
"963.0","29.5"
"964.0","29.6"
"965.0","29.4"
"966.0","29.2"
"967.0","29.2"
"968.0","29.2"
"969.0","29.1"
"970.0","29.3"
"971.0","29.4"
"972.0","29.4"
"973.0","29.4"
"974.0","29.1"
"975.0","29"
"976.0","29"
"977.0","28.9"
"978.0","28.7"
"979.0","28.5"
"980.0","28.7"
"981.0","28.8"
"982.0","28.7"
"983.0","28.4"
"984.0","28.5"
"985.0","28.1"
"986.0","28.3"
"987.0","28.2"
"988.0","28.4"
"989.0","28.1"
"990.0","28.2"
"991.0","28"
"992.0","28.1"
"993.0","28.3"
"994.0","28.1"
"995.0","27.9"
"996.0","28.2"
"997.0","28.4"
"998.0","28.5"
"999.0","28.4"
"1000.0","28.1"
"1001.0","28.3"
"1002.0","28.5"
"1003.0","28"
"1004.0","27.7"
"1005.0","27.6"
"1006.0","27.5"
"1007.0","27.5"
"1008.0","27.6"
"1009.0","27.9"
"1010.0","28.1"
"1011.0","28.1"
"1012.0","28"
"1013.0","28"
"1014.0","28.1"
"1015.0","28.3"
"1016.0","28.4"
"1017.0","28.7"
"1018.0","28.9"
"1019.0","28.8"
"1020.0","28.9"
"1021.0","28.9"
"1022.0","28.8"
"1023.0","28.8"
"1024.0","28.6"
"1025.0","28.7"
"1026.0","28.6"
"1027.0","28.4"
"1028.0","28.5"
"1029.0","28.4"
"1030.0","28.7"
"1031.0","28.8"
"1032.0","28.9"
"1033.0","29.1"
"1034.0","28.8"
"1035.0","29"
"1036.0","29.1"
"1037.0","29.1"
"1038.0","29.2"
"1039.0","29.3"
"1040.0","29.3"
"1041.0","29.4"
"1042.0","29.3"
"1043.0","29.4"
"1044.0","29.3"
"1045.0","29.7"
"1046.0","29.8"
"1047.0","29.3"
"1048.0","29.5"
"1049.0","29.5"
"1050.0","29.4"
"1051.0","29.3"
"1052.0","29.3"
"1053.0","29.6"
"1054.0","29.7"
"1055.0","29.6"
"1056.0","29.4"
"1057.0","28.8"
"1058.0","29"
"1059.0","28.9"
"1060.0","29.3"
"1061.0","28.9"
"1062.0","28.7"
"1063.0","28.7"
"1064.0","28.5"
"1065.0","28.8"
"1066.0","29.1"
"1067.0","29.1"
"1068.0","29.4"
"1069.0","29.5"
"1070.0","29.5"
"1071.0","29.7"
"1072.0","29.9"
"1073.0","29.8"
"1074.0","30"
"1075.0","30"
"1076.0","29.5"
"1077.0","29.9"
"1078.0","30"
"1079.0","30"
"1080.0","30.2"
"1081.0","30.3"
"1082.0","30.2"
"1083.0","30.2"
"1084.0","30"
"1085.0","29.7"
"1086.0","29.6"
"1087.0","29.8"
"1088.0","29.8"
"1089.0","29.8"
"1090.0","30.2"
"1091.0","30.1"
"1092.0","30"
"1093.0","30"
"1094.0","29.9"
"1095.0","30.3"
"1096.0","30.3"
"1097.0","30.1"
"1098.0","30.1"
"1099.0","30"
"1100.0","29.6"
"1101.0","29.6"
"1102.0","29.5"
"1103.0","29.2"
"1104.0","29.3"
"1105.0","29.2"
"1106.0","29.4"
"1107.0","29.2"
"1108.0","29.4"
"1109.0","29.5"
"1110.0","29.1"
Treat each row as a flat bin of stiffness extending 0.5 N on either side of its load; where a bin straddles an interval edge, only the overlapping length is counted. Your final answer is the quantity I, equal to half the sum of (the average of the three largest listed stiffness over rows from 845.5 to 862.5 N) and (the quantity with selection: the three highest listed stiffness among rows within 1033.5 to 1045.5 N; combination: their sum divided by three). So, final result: 29.5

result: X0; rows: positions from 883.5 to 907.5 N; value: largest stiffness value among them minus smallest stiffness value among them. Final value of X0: 1.7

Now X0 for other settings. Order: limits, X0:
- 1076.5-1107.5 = 1.1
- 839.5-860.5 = 0.9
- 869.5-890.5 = 1.1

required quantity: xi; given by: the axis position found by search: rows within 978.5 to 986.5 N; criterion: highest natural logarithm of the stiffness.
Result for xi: 981.0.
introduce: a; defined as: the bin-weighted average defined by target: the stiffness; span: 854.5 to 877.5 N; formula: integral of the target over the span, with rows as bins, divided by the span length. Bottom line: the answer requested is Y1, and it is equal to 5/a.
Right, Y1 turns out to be 0.169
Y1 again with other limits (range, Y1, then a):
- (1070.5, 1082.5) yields 0.167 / 30.0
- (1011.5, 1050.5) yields 0.173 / 28.9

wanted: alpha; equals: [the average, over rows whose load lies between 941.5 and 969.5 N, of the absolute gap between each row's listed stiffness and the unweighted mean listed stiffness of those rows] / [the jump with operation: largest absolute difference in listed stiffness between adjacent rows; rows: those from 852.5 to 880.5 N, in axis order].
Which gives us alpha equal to 0.40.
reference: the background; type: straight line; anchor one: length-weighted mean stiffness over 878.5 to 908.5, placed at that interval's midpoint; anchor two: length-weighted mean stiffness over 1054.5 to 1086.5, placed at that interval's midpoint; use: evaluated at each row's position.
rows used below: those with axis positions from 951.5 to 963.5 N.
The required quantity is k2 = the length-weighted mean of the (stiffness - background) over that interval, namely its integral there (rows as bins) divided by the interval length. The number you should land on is -0.1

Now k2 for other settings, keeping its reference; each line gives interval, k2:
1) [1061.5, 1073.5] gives -0.3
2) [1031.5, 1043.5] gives -0.4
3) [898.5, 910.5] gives -0.4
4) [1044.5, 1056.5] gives 0.0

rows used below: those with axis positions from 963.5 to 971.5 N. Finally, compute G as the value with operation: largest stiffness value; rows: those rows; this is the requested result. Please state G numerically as 29.6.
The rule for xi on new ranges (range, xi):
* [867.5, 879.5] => 877.0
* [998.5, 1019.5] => 1018.0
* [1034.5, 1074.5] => 1074.0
